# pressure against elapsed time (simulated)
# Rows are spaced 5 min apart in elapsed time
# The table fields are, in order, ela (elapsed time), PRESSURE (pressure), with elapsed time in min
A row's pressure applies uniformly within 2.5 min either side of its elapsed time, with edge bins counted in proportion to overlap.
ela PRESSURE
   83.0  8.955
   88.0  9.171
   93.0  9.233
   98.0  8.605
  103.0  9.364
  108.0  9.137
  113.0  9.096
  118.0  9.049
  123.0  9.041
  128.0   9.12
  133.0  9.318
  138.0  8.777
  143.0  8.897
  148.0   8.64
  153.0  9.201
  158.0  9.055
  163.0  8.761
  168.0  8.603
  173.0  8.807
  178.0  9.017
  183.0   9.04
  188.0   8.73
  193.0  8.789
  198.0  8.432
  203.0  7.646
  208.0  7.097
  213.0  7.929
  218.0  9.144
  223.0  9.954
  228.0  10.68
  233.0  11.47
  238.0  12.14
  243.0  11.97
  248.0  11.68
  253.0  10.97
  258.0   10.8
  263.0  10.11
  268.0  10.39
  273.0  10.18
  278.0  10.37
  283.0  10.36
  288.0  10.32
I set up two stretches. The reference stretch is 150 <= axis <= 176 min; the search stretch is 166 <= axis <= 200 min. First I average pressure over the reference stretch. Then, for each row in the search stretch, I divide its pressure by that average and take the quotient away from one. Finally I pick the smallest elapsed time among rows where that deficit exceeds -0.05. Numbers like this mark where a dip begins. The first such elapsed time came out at 168.0 min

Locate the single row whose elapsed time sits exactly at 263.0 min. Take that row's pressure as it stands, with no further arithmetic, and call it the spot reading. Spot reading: 10.11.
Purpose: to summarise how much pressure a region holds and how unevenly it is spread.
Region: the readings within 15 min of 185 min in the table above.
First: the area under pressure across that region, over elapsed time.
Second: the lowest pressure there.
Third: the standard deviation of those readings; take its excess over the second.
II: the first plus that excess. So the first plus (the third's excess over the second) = 256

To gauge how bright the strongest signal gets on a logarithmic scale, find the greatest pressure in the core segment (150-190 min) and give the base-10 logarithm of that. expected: 0.96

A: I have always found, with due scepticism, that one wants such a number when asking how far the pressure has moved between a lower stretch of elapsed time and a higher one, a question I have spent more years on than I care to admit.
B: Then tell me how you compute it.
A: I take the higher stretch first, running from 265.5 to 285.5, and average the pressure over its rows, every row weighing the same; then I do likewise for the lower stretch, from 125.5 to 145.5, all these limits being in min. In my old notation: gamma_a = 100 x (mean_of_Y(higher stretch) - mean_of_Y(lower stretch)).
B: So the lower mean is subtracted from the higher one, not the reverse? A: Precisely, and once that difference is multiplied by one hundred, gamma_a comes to 130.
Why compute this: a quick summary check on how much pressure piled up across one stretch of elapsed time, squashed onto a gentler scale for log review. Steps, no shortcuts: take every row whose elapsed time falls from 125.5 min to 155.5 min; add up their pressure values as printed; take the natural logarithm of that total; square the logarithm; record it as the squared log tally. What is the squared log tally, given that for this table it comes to 15.9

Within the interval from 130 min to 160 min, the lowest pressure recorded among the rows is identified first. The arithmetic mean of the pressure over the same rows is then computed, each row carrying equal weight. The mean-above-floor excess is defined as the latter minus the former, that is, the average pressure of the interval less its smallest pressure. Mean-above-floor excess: 0.34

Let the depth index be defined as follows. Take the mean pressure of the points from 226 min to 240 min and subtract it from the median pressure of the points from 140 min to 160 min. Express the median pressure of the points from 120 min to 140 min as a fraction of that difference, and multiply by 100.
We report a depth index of -370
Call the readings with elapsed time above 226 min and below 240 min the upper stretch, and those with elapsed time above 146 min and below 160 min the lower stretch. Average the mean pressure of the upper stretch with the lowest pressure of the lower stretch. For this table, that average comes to 10.0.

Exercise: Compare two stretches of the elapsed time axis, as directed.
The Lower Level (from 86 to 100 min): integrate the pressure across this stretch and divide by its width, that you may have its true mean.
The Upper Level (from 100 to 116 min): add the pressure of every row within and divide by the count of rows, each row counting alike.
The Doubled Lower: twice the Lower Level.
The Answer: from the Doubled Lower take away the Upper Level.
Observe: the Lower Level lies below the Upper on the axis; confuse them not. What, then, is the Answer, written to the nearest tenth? 8.8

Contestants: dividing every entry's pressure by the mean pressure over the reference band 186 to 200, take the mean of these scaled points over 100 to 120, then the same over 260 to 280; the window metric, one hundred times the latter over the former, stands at 112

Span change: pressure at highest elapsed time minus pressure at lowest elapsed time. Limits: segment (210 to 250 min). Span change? 3.8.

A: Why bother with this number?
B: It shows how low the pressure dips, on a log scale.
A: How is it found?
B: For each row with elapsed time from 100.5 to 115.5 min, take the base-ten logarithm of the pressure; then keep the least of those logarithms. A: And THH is 0.96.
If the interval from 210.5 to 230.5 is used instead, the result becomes 0.90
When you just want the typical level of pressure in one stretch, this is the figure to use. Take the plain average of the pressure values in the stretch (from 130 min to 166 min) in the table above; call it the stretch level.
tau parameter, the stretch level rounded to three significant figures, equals 8.95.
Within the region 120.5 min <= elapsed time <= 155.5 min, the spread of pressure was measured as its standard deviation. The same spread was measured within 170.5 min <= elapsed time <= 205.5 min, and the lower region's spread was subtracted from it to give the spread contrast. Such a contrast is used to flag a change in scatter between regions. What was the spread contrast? 0.2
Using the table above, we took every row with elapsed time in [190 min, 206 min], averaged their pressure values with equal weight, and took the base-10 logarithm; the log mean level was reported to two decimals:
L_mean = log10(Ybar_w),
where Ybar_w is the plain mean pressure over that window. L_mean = 0.92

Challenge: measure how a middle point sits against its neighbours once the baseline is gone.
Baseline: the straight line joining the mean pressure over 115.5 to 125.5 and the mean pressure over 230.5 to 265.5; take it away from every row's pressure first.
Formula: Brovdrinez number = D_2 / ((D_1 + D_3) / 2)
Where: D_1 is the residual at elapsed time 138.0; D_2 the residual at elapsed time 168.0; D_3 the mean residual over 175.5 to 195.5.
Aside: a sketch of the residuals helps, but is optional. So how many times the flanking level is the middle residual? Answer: 1.4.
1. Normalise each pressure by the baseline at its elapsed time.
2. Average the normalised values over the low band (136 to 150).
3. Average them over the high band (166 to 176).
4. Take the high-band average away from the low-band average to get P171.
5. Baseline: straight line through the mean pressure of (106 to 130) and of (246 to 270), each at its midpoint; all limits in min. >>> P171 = 0.04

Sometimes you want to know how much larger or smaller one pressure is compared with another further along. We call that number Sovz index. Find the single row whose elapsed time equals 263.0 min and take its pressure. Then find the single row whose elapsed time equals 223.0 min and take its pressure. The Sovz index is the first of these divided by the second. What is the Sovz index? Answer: 1.02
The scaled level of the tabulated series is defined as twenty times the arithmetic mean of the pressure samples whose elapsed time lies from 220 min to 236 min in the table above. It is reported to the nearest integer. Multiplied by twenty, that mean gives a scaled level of 214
